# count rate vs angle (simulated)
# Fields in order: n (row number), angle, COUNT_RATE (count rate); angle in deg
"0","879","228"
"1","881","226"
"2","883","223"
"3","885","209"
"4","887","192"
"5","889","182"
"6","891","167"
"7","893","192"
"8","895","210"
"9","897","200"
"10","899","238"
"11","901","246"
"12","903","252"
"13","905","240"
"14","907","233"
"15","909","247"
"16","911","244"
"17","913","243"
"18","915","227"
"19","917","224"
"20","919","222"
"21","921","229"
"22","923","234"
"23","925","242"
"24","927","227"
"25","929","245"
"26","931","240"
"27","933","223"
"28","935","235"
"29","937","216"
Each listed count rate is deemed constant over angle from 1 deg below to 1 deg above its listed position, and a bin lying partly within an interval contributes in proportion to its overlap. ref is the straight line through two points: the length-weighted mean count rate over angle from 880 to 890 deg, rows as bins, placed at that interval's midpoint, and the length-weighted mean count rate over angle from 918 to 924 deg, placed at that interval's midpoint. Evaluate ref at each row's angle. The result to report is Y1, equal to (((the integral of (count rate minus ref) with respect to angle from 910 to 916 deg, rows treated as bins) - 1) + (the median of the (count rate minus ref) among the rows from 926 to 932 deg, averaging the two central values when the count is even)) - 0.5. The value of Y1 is 91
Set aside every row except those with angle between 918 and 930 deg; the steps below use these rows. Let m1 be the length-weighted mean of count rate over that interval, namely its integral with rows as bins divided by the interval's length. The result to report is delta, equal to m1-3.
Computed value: 230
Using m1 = 233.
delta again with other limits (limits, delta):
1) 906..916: 236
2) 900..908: 240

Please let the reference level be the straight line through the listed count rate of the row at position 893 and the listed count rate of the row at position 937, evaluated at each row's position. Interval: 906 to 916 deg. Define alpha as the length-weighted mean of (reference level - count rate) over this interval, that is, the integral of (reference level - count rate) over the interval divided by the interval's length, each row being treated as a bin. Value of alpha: -37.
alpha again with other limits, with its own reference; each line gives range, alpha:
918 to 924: -21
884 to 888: -12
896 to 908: -38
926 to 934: -22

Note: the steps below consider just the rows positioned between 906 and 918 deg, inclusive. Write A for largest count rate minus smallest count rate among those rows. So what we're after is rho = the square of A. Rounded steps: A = 23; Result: 529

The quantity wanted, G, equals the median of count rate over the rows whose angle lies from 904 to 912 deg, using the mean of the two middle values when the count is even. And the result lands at 242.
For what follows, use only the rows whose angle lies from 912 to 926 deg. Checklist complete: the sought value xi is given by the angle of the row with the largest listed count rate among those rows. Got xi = 913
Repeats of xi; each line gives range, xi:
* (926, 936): 929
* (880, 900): 899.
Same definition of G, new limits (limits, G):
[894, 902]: 224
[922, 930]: 238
